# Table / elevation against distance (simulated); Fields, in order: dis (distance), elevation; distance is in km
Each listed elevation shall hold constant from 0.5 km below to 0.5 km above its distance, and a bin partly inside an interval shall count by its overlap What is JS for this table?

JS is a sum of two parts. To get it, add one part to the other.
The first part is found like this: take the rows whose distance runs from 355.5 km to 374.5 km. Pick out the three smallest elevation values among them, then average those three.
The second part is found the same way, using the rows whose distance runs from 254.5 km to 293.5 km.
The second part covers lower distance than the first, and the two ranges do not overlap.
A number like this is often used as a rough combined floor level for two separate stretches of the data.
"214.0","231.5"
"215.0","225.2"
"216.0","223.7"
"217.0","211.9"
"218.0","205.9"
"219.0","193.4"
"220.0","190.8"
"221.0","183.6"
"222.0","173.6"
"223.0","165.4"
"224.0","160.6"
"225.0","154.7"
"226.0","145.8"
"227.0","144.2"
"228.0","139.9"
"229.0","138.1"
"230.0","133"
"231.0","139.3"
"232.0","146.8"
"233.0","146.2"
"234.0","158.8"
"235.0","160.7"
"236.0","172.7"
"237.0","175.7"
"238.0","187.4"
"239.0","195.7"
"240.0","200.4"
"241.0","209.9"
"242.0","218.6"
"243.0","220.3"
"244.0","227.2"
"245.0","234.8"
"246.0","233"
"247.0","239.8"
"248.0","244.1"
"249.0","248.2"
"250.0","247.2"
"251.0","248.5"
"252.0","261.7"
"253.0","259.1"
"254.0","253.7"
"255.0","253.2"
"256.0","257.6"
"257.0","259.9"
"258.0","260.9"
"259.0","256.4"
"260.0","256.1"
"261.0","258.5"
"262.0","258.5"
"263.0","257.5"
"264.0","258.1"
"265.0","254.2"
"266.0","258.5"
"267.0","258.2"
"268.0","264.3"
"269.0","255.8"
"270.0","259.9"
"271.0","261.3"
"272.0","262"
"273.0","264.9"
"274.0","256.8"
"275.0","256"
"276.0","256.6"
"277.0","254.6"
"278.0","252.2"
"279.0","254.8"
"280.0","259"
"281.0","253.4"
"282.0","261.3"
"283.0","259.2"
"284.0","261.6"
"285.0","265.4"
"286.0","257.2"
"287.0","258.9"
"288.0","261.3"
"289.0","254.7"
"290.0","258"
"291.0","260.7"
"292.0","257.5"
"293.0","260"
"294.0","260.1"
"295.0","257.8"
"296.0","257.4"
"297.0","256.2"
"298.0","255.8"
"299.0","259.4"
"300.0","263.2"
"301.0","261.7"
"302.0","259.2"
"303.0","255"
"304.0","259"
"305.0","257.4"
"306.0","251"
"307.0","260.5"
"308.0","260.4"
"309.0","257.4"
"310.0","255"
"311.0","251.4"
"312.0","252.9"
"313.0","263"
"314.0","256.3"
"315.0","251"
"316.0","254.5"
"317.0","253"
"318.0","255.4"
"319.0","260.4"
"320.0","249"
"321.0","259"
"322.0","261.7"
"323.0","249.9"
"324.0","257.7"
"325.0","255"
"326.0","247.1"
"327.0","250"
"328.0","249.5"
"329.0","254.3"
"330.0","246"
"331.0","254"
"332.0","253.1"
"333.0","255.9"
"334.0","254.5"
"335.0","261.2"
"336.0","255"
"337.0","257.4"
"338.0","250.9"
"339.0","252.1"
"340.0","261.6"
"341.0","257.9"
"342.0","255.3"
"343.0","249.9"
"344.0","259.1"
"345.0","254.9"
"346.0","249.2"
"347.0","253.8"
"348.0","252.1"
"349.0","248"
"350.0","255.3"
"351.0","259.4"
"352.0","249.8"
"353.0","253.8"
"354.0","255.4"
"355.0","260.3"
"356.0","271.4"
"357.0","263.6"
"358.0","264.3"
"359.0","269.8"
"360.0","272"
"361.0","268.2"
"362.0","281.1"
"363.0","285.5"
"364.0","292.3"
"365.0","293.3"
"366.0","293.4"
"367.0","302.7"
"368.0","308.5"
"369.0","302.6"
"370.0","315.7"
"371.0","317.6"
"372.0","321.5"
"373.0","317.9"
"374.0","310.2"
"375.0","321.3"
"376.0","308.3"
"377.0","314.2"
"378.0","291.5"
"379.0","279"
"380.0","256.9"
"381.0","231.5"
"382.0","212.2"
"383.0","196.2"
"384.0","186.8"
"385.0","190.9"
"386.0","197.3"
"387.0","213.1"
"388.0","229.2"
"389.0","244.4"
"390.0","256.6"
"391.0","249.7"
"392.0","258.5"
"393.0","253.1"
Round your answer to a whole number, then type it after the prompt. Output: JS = 518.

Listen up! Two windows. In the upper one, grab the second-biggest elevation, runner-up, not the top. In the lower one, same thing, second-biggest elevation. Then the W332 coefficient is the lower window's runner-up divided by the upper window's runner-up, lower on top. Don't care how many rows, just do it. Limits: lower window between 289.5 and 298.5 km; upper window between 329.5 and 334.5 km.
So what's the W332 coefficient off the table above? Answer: 1.02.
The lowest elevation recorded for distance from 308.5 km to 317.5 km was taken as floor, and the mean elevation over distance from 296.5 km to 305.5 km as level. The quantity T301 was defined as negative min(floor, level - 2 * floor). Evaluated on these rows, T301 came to 243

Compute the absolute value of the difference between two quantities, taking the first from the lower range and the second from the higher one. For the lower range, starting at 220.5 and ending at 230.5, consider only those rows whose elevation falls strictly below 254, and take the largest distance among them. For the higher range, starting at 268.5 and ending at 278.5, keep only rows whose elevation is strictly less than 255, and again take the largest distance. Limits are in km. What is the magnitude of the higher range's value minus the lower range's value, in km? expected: 48 km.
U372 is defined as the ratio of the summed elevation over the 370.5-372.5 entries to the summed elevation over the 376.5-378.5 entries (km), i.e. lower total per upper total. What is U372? 1.1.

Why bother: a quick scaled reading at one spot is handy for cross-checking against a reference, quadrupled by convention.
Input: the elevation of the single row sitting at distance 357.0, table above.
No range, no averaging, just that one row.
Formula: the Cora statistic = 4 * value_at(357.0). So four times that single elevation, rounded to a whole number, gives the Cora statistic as 1054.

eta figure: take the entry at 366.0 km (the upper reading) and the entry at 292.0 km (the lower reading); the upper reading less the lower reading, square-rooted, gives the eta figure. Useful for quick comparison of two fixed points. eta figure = 6.0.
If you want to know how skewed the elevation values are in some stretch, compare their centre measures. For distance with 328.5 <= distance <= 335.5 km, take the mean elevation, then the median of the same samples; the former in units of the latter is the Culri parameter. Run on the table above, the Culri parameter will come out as 1.00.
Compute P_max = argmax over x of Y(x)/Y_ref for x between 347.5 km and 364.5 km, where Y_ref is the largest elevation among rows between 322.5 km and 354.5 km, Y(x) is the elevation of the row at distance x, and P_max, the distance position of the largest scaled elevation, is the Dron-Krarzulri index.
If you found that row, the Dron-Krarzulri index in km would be 364.0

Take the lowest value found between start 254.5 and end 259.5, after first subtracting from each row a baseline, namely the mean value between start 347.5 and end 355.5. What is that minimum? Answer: -1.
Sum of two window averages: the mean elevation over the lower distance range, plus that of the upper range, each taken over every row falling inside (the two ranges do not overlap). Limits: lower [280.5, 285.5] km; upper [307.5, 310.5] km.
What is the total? 518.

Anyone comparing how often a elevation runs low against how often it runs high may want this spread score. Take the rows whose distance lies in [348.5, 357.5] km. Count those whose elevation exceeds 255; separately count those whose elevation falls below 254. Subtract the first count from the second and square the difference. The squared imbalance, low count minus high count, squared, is 9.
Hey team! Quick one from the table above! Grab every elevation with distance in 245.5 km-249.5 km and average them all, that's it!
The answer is 241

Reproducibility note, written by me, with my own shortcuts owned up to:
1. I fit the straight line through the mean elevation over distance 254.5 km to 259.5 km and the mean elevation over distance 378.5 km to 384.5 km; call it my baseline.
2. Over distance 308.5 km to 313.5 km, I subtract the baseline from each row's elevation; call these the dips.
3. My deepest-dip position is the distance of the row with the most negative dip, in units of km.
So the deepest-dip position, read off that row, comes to 311.0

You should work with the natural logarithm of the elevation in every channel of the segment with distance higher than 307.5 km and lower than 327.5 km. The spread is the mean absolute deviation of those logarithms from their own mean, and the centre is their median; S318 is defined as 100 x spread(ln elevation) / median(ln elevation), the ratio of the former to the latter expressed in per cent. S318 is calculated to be 0.3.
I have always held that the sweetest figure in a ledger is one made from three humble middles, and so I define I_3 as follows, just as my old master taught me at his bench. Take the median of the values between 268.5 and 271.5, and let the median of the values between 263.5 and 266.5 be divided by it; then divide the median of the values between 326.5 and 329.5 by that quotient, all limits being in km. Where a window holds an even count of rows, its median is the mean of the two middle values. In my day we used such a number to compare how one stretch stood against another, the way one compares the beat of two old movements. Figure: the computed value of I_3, 252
